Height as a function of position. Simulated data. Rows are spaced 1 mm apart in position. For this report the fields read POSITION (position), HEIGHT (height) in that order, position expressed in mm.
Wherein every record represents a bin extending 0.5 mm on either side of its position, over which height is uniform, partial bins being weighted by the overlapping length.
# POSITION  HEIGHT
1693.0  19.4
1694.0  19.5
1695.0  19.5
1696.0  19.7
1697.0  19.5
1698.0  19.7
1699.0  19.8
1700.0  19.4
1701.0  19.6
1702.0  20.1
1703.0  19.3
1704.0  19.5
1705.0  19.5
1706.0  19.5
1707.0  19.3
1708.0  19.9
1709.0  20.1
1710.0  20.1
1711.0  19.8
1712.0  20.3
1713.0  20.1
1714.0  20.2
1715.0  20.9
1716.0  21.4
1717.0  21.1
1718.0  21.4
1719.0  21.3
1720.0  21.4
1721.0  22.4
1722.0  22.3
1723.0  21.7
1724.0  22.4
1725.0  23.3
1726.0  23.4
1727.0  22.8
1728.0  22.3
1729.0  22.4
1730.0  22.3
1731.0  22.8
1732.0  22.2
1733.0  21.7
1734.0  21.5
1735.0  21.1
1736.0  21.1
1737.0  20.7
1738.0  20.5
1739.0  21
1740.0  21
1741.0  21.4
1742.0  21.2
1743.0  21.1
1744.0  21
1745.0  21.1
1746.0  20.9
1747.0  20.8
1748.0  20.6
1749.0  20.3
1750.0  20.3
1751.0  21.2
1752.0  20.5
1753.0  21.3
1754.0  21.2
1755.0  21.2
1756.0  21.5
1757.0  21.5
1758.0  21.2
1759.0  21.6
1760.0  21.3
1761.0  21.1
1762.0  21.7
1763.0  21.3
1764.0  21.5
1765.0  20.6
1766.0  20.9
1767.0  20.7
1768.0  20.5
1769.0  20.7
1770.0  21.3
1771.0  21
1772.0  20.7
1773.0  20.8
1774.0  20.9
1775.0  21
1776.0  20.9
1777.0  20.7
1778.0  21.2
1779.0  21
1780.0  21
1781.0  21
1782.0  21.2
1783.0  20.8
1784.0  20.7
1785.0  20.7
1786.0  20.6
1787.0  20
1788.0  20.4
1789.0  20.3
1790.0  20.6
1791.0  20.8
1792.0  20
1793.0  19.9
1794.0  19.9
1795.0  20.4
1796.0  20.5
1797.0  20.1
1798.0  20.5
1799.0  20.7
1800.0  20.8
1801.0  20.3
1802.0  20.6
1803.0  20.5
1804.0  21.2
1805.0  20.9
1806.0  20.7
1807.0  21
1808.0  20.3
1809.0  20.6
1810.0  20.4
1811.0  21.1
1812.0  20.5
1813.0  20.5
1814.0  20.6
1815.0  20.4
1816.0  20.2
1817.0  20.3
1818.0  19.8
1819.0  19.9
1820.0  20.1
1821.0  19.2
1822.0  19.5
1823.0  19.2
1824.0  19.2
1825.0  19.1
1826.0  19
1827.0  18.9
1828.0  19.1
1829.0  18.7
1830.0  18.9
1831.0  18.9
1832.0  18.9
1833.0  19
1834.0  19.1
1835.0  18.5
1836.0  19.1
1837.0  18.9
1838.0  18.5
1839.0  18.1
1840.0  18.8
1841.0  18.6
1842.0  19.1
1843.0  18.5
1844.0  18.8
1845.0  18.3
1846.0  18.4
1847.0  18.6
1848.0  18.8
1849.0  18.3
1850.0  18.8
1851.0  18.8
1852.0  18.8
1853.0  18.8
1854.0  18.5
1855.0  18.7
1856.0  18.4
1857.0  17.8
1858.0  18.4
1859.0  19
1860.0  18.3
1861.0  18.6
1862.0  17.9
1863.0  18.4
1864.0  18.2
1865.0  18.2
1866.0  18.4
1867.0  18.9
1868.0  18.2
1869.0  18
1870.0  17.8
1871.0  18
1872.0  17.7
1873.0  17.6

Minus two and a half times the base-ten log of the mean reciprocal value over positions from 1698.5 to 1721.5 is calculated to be 3.27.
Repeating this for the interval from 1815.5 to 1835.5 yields 3.21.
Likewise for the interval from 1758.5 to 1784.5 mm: 3.31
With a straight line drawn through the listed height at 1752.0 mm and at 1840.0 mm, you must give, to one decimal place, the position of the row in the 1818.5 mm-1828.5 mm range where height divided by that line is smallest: 1827.0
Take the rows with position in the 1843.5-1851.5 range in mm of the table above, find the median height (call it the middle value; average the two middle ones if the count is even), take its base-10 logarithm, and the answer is 1.27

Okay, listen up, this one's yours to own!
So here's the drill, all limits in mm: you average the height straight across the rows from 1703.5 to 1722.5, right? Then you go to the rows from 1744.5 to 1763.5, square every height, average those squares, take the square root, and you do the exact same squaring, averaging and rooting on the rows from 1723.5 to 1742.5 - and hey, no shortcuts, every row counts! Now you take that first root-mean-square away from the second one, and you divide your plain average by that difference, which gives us 26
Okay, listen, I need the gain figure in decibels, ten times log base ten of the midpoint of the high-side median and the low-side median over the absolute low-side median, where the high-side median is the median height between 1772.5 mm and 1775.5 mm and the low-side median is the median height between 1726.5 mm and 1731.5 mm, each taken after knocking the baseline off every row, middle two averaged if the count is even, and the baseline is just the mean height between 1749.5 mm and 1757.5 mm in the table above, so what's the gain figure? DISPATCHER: -3.7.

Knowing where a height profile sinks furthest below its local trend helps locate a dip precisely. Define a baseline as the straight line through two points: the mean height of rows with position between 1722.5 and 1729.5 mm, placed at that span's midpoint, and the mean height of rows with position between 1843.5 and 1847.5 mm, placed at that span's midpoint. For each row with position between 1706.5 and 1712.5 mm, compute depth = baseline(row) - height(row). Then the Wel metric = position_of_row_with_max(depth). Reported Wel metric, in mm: 1707.0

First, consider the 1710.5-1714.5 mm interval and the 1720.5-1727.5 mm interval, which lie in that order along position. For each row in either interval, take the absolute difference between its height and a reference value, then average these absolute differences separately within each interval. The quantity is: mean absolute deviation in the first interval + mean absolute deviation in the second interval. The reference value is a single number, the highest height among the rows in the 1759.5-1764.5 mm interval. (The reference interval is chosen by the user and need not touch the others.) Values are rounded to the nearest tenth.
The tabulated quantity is 2.5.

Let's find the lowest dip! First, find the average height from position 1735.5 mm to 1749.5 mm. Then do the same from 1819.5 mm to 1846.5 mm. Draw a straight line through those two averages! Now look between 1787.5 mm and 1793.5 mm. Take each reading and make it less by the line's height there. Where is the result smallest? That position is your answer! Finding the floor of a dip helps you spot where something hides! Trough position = 1793.0 mm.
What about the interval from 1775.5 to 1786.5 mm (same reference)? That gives 1777.0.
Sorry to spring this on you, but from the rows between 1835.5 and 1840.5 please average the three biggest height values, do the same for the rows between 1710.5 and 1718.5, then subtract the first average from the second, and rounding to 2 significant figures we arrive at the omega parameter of 2.4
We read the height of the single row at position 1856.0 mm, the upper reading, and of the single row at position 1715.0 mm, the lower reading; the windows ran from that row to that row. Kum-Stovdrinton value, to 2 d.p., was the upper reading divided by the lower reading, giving 0.88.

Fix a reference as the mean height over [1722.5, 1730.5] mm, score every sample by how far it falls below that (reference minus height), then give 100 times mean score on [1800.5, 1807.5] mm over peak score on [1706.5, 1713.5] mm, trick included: 56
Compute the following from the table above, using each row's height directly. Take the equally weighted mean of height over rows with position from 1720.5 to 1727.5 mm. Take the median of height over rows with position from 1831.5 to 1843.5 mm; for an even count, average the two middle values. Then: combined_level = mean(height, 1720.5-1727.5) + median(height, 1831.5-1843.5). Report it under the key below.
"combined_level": 41.5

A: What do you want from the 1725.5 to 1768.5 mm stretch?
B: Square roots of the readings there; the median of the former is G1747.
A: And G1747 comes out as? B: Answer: 4.60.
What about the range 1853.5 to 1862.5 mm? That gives 4.29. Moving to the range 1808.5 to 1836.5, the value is 4.38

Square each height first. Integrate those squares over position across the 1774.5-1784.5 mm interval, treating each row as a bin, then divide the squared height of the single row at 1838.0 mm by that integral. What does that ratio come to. 0.078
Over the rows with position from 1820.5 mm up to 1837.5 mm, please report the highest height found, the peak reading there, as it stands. 19.5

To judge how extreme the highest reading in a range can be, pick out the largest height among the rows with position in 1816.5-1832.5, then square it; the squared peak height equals 412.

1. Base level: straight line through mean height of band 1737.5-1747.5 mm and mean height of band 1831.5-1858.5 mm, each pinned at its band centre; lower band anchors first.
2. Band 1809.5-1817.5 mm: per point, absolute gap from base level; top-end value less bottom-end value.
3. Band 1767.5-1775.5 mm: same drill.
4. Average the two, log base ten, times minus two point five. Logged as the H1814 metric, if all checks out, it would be 1.11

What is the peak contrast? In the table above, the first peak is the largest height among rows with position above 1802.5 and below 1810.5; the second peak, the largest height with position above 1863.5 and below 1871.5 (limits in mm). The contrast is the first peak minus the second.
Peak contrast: 2.3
